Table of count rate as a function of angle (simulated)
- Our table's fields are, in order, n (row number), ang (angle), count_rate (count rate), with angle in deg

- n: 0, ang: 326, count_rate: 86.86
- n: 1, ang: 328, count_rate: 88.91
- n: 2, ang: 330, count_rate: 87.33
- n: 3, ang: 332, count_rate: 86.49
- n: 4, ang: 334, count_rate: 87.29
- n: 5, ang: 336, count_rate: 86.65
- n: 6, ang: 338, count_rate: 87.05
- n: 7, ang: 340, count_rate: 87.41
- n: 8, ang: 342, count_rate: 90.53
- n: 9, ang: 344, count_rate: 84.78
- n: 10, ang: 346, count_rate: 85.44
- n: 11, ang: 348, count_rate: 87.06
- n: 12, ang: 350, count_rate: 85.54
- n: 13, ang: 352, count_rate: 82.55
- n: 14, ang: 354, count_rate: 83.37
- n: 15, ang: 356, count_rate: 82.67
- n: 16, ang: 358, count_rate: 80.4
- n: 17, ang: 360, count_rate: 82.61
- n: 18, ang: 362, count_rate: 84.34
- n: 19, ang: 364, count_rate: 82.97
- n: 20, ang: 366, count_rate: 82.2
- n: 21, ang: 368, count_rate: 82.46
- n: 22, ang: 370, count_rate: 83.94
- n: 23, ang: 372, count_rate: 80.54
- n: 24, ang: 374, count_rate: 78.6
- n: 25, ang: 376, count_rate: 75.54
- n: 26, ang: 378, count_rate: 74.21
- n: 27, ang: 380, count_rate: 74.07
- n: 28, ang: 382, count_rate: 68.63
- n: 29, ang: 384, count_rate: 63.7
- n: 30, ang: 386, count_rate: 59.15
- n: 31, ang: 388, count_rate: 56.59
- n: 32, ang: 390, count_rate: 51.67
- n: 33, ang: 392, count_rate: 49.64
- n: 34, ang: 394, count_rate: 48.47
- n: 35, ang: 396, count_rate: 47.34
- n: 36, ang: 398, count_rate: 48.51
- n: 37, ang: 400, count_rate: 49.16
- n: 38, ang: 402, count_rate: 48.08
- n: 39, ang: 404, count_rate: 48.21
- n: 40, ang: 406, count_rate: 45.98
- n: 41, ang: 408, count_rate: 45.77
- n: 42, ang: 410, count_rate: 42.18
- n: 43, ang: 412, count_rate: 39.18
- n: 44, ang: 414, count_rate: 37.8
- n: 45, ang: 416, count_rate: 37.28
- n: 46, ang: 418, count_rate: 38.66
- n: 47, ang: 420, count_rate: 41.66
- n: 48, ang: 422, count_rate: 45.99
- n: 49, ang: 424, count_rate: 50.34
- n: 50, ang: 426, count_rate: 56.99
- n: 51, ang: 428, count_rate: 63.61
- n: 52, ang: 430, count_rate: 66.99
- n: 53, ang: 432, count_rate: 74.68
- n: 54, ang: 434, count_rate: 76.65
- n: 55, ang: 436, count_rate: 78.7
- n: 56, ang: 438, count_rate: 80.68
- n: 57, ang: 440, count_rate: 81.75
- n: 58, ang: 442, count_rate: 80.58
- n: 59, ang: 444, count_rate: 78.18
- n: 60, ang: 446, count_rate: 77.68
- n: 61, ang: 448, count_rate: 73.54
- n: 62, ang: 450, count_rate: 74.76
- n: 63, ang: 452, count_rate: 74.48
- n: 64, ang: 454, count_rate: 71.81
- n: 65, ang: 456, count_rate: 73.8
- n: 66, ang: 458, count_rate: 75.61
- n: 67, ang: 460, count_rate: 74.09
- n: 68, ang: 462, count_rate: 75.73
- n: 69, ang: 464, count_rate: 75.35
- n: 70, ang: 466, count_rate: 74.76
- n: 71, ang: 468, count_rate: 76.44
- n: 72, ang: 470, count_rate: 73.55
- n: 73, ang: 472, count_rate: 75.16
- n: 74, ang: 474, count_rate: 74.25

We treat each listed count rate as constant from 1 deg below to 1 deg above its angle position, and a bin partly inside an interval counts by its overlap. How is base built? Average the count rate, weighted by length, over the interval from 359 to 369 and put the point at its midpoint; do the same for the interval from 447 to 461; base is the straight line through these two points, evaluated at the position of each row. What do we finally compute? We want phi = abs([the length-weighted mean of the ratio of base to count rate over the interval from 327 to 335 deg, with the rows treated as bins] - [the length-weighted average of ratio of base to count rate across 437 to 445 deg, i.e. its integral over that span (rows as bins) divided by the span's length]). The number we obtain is 0.05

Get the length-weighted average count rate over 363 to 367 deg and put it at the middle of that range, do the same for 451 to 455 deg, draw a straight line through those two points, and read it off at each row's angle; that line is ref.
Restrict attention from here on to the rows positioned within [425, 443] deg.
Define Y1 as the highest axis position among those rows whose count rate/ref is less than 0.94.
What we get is 430 deg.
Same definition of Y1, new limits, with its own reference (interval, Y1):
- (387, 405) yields 404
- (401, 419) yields 418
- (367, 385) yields 384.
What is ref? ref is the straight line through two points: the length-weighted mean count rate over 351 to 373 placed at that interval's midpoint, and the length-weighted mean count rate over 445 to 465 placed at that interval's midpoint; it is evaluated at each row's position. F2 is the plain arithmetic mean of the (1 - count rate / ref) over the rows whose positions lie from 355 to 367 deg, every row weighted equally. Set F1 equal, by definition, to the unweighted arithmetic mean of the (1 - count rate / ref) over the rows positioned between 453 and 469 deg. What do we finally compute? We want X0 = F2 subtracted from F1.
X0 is -0.01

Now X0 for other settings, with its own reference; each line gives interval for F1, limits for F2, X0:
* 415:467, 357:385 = 0.05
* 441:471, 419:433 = -0.27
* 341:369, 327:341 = 0.02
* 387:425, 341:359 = 0.43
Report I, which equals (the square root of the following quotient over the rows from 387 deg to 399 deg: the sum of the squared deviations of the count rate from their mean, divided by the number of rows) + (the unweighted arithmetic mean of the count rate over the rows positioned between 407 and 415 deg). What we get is 44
